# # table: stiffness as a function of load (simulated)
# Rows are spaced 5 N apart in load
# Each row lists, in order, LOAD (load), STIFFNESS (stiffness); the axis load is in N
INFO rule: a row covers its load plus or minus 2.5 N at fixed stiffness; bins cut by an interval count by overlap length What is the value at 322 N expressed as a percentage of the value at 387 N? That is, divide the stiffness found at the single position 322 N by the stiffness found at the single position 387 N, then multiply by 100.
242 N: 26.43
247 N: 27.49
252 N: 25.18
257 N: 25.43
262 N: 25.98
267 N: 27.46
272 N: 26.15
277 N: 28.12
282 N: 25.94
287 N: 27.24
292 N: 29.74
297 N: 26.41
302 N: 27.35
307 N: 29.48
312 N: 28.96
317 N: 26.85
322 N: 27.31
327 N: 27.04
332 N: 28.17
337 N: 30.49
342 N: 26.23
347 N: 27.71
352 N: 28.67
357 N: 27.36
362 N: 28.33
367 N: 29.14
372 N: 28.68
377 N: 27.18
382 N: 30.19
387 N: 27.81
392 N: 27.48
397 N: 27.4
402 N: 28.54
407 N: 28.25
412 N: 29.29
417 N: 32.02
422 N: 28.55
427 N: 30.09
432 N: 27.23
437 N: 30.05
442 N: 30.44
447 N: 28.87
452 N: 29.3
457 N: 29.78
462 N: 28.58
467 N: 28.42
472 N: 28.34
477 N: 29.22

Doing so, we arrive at 98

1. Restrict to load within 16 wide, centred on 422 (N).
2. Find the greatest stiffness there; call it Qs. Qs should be 32.02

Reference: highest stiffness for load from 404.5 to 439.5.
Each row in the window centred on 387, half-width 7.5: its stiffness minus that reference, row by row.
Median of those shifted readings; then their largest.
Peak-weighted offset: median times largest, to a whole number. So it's 8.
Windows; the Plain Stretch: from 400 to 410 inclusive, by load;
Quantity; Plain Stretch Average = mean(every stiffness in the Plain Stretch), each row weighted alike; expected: 28.4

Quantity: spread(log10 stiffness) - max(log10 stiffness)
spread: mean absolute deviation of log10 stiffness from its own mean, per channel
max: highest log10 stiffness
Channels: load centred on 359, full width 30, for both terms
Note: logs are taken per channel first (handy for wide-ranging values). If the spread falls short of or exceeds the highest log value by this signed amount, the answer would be -1.46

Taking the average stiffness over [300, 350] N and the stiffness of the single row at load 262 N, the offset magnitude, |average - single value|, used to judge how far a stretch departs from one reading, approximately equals 2.0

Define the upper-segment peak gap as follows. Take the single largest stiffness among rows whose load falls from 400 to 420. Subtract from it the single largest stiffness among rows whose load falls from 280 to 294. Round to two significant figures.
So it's 2.3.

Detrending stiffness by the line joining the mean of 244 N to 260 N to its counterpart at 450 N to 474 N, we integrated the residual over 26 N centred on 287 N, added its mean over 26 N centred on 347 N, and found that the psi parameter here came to 25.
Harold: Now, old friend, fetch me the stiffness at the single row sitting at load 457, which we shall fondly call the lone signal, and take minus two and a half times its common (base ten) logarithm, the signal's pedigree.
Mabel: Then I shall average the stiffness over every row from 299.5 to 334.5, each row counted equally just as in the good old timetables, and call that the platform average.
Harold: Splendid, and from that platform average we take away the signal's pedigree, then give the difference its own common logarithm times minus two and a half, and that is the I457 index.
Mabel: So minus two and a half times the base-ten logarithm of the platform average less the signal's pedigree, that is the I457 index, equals -3.75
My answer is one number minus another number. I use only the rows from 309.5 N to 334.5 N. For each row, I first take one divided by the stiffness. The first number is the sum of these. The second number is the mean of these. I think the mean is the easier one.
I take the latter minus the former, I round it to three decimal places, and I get -0.145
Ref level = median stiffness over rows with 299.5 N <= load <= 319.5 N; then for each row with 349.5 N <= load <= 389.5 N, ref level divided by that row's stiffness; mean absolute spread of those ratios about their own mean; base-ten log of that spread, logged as -1.58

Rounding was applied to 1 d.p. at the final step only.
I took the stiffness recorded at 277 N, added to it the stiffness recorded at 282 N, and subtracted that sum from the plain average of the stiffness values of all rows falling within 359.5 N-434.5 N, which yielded -25.4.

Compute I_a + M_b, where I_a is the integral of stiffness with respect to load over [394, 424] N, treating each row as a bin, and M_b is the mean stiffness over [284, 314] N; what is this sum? 898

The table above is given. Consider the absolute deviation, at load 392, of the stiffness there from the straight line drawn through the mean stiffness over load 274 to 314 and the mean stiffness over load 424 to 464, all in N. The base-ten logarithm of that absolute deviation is 0.12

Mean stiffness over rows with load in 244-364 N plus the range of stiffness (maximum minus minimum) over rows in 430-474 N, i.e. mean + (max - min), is 30.7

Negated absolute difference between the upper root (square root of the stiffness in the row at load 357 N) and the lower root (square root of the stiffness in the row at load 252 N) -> -0.21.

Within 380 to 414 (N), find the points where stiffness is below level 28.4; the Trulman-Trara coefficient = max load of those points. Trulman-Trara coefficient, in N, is 407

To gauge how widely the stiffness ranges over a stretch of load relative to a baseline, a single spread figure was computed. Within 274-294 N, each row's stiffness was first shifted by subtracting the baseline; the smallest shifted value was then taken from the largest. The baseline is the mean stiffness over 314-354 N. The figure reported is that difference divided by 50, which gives 0.076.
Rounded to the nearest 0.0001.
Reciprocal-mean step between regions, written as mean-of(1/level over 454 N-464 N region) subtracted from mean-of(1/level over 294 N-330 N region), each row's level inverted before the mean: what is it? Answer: 0.0020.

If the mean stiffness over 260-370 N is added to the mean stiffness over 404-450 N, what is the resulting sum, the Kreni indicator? 57.2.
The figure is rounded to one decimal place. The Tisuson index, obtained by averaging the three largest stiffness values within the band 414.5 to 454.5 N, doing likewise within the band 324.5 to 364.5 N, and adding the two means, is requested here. 60.0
